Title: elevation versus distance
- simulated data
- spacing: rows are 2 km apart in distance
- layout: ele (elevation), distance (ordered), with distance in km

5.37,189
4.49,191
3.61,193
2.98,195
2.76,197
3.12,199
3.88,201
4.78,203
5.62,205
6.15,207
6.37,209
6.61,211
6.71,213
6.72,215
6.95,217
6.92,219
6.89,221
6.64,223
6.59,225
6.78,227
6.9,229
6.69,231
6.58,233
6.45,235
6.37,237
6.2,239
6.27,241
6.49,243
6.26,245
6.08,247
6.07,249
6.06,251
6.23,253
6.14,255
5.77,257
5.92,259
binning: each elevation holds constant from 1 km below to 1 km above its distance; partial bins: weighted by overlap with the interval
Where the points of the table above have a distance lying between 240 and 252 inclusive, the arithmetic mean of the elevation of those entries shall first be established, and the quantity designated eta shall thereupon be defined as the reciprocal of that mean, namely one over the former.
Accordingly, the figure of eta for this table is 0.161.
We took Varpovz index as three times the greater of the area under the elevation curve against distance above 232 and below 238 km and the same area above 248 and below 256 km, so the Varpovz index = 147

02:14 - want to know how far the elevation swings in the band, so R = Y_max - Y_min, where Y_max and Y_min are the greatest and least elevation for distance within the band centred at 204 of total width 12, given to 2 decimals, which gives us 3.25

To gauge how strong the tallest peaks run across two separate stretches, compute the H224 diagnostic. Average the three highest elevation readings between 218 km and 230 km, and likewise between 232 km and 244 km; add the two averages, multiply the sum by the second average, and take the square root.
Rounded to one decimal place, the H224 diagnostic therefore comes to 9.3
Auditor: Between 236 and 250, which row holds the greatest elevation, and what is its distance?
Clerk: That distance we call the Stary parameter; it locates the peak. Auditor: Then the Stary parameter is 243 km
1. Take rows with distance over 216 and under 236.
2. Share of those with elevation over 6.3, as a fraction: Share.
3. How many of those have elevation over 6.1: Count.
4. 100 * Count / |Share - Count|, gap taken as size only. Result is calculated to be 111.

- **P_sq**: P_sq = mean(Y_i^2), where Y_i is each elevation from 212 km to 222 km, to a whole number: 47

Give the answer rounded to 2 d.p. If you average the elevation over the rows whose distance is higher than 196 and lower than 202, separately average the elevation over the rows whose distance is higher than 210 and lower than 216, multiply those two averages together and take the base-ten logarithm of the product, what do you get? 1.34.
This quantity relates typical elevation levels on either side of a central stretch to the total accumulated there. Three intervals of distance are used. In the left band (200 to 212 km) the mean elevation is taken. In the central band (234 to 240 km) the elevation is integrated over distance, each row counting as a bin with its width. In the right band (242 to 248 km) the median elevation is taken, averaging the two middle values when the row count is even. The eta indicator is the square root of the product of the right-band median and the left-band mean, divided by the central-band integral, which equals 0.155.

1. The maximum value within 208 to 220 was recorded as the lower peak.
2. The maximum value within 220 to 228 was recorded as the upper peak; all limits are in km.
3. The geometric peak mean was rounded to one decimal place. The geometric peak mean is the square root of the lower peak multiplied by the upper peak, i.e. 6.9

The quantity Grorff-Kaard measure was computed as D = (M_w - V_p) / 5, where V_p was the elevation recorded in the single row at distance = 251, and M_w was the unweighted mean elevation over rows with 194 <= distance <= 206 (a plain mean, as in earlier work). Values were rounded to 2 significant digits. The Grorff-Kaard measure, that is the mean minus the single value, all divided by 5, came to -0.44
